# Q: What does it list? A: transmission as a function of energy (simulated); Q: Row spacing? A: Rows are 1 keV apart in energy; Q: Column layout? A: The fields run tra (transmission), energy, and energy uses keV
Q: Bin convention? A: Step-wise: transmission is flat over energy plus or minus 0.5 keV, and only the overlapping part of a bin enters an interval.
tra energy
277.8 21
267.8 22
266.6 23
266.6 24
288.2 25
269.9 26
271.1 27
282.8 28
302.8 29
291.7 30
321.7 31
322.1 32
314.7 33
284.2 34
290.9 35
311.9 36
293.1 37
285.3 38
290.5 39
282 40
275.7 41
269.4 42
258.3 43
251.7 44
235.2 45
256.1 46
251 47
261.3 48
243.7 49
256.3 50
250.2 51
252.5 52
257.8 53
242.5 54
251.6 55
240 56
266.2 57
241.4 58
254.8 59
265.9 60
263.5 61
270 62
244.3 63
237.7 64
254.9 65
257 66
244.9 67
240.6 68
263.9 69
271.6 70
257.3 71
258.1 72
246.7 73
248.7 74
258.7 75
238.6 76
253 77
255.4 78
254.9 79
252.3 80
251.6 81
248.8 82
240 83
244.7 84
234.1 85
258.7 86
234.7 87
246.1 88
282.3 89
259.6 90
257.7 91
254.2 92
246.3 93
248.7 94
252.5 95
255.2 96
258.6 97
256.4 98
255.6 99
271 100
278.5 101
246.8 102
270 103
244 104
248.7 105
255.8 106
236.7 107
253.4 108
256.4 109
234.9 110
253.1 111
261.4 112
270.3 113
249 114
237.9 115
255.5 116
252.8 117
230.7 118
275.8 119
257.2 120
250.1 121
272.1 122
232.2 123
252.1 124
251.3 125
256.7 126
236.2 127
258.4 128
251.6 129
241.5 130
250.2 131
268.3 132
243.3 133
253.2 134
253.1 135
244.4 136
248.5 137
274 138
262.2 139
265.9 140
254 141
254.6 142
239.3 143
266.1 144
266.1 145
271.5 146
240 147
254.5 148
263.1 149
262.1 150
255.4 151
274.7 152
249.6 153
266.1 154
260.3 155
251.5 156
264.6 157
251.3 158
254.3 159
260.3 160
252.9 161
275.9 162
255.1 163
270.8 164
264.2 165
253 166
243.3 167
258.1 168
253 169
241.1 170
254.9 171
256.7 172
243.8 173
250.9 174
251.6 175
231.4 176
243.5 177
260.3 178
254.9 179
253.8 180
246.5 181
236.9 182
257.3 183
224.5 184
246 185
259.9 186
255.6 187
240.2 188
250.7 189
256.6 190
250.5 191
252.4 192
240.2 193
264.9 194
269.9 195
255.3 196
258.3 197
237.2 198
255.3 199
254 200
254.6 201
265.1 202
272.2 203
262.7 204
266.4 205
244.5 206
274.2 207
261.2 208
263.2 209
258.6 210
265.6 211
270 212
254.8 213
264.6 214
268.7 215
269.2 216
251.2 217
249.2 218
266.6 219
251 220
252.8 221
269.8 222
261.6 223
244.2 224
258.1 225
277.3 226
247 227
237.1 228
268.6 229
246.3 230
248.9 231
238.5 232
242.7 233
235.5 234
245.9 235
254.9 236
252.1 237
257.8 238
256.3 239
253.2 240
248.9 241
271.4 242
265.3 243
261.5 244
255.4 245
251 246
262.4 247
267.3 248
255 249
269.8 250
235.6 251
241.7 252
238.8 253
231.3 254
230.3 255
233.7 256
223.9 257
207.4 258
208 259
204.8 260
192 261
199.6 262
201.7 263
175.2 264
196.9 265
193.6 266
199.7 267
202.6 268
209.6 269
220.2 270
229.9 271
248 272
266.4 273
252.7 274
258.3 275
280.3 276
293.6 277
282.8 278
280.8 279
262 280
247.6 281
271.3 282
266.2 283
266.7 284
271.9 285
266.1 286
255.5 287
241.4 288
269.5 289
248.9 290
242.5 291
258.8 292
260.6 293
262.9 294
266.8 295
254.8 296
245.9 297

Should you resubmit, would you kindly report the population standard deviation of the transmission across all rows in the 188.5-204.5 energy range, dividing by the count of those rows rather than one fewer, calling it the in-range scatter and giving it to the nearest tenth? 9.2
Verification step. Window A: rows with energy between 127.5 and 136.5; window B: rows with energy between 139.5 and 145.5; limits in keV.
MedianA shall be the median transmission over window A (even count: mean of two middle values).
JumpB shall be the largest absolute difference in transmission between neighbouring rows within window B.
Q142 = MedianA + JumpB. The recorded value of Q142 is 278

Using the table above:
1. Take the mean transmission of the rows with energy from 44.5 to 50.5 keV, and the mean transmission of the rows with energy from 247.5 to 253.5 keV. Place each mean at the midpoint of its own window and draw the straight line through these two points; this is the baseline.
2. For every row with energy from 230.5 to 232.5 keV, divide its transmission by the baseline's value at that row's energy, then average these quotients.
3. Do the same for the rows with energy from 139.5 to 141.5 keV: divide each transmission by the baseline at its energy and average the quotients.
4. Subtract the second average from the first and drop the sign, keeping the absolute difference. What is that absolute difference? 0.066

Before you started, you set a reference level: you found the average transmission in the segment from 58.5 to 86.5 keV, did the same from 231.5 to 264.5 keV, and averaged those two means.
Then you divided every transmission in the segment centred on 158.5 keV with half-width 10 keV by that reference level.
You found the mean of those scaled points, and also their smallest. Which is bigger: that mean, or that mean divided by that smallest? 1.07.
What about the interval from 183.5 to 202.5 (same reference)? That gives 1.12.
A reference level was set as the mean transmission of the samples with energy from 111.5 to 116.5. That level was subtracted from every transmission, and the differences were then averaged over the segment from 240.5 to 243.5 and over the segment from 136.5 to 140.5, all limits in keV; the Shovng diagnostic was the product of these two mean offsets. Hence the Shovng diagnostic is 55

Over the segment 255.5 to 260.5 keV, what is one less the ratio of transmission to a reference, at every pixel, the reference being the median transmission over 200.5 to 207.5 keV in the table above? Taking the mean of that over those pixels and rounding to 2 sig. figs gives 0.19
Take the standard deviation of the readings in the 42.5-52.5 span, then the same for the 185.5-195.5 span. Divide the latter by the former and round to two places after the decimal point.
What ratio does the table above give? 1.26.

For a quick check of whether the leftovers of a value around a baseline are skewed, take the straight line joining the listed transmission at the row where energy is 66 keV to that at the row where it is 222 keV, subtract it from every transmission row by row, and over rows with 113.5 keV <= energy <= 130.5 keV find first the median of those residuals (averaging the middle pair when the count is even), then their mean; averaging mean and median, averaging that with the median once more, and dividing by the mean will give 0.97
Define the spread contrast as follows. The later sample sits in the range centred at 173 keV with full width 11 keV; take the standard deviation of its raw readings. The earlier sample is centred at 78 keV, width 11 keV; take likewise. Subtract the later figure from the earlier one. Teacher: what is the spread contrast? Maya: -2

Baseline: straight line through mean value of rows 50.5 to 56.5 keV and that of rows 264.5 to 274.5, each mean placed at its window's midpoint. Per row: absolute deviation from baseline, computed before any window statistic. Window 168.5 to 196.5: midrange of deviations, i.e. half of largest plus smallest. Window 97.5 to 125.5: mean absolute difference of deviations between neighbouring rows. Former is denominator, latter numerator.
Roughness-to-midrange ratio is 0.55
